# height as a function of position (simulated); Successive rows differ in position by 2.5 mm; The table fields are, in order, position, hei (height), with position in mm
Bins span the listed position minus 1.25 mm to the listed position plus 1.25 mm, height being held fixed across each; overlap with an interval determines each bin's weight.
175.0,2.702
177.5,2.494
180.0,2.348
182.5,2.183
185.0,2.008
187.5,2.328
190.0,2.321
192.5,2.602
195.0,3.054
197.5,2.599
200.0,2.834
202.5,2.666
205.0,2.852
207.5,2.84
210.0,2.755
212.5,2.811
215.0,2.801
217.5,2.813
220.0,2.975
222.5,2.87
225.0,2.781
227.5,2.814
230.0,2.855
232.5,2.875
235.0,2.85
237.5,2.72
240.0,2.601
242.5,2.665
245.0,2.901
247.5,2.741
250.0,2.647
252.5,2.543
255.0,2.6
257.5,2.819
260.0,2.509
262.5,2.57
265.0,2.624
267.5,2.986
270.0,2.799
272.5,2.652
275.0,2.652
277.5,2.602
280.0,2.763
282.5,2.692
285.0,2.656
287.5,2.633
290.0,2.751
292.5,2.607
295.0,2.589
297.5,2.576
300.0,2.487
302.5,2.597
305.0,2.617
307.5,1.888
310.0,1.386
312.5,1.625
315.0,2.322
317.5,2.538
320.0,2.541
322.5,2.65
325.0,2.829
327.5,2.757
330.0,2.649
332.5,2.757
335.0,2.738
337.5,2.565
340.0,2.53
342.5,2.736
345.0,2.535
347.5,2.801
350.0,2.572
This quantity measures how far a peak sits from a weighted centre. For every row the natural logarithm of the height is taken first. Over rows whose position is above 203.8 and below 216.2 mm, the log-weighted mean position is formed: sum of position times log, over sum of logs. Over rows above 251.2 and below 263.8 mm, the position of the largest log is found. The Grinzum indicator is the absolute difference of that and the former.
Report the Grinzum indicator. 47.5 mm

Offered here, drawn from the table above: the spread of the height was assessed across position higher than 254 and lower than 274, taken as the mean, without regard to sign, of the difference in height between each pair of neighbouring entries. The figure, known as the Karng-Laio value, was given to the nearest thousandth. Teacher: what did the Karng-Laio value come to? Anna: 0.191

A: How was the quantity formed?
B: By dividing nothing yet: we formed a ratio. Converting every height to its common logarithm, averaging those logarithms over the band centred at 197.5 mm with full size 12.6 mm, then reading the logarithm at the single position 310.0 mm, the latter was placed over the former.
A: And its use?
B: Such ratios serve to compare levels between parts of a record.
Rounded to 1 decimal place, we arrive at 0.3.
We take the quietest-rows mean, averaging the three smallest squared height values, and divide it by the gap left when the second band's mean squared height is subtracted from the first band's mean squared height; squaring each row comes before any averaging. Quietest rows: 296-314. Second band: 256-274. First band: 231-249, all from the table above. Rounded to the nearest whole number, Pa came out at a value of 9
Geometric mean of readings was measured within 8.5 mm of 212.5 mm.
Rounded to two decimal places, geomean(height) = 2.83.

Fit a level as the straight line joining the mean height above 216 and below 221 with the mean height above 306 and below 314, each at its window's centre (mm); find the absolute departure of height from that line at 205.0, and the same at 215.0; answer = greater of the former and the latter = 0.2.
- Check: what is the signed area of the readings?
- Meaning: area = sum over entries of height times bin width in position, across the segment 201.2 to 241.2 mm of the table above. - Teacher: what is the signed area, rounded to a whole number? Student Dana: 112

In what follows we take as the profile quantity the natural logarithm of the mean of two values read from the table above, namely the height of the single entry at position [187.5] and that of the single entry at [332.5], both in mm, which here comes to 0.93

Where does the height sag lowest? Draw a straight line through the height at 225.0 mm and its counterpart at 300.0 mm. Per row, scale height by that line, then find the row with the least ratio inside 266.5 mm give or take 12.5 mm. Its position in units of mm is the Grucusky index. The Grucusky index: 260.0 mm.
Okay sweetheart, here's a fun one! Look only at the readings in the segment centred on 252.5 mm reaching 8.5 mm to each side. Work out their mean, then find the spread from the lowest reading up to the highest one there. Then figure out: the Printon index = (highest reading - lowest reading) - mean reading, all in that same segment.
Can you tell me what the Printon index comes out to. -2.29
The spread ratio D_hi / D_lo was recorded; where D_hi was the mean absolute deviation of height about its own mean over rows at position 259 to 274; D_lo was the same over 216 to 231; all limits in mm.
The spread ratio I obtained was 2.8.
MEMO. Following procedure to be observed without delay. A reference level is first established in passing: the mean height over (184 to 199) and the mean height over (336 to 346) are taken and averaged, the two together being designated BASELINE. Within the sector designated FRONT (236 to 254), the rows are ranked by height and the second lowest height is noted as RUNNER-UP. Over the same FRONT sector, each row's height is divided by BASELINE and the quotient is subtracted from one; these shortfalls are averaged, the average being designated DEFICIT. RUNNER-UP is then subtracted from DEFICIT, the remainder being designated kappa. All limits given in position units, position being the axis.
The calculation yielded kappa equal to -2.66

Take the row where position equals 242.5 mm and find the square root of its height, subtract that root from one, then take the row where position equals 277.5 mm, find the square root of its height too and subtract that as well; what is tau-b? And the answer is -2.25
